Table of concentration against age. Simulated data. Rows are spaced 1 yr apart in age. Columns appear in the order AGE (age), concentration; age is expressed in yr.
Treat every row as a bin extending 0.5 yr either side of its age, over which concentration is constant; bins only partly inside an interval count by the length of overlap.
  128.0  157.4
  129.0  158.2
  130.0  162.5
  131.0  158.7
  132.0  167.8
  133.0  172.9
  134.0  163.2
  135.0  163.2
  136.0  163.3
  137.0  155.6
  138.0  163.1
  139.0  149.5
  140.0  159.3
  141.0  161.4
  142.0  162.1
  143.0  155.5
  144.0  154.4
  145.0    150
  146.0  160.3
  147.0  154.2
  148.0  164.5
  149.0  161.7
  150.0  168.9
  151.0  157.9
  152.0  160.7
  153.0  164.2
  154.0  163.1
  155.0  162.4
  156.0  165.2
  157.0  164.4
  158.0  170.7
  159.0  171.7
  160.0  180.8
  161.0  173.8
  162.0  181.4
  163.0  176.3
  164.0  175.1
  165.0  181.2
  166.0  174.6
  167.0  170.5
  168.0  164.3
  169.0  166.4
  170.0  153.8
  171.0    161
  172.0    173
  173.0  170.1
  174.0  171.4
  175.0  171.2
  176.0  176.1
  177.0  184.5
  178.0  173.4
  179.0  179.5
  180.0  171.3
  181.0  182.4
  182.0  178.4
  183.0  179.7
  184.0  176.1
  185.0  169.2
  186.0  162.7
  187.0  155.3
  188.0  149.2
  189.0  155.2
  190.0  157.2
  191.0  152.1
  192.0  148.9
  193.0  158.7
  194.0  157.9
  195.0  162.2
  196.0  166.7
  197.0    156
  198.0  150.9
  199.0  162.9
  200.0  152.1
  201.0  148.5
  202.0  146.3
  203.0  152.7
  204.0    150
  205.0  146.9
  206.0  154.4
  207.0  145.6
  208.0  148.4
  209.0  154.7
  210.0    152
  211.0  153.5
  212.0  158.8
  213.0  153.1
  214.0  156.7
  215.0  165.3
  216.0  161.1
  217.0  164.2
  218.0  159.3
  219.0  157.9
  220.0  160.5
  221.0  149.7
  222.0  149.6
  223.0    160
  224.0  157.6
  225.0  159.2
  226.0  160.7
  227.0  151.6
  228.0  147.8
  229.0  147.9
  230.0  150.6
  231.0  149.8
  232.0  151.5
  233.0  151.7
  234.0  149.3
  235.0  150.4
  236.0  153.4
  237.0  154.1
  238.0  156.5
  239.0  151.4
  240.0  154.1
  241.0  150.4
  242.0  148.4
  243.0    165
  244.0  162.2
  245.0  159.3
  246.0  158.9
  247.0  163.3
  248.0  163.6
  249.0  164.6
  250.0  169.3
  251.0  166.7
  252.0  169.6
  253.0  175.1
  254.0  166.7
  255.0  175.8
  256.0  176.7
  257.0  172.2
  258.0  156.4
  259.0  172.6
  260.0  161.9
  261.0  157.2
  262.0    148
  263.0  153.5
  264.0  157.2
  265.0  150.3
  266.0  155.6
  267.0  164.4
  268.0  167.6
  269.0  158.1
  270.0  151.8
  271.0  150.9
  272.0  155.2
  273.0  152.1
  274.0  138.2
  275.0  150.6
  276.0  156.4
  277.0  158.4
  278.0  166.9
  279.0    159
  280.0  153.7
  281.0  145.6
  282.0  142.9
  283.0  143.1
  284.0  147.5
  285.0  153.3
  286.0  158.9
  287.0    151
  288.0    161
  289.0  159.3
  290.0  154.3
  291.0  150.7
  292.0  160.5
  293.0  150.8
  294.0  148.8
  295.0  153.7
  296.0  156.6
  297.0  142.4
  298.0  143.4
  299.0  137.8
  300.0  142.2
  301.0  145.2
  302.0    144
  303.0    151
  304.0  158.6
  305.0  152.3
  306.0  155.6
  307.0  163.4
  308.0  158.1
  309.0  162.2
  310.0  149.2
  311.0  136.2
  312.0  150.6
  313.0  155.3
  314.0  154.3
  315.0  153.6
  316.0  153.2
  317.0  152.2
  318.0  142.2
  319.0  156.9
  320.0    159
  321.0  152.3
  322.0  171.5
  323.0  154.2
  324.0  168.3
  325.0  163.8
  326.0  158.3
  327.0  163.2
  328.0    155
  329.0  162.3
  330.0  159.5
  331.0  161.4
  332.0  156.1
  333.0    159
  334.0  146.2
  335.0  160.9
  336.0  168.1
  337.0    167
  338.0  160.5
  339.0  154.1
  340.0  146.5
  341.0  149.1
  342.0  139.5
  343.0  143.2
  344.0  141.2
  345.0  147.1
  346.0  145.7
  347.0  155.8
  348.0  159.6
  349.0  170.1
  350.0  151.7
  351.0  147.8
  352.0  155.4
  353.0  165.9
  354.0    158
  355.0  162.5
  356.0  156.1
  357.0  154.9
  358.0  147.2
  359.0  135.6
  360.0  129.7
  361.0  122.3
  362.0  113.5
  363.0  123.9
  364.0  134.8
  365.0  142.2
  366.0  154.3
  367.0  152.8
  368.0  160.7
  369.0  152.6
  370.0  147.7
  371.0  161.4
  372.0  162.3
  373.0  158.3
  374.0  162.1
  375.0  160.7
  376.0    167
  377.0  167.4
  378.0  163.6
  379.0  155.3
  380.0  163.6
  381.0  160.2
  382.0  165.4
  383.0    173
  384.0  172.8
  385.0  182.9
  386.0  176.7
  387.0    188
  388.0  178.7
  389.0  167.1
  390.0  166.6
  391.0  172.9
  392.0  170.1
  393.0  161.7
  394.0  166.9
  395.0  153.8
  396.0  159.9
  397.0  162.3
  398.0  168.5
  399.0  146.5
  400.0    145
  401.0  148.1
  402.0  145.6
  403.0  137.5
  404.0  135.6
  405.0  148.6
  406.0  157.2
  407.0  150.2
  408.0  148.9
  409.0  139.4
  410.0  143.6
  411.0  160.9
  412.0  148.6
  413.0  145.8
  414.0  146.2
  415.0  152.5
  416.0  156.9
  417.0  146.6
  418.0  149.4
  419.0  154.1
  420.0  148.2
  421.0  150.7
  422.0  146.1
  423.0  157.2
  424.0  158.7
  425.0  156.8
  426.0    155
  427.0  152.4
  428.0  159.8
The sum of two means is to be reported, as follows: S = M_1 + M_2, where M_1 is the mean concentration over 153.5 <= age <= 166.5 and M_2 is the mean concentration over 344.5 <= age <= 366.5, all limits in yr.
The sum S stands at 319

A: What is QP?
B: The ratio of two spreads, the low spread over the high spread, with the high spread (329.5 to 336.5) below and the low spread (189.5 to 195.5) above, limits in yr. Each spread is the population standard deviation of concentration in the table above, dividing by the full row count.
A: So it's 0.72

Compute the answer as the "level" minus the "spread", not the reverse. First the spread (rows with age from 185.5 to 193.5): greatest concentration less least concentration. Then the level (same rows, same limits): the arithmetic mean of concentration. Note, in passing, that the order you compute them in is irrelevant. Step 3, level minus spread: 141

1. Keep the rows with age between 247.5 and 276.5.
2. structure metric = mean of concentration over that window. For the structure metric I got 161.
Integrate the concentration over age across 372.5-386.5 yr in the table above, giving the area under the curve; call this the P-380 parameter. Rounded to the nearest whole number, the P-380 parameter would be 2329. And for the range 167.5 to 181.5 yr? 2398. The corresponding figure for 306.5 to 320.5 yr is 2146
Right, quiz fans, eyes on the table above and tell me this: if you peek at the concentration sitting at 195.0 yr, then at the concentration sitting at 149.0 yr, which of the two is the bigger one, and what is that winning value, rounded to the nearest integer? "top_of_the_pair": 162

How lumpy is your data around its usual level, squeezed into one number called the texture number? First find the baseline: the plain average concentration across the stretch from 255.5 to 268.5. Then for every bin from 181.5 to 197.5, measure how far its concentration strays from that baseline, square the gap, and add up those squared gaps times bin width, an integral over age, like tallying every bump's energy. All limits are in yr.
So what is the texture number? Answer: 1469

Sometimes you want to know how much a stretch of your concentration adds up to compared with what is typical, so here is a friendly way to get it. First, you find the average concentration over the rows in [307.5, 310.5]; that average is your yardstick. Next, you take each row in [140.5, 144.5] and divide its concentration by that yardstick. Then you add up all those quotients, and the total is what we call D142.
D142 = 4.05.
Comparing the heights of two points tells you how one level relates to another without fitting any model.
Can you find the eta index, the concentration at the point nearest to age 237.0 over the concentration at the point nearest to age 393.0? 0.95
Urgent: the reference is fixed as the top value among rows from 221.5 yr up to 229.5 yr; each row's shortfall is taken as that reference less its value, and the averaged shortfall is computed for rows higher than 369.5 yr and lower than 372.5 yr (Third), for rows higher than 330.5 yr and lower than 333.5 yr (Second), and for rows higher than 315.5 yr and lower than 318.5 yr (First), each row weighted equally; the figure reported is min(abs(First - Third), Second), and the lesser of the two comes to 1.9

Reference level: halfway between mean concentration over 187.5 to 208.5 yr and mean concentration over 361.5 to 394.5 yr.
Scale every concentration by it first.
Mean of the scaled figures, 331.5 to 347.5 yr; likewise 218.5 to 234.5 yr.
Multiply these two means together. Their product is 0.95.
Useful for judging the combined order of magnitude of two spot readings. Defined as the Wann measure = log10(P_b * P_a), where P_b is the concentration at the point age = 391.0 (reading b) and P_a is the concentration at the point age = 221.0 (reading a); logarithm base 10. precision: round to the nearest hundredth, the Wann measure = 4.41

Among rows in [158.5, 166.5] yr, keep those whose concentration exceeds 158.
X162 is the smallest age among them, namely 159.0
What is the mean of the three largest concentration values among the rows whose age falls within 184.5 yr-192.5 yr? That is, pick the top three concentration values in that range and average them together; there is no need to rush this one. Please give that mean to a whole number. 163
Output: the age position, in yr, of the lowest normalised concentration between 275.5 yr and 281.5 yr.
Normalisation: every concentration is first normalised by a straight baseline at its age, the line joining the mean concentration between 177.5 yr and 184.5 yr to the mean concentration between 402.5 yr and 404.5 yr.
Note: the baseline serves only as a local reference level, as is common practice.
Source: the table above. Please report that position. 281.0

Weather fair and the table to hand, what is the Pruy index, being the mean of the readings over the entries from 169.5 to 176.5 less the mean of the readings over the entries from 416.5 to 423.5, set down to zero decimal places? 18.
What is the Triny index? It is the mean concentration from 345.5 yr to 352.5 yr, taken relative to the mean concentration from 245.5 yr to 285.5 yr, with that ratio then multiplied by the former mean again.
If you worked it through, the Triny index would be 152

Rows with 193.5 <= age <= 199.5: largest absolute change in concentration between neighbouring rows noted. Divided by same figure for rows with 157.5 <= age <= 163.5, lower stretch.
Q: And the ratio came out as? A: 1.3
